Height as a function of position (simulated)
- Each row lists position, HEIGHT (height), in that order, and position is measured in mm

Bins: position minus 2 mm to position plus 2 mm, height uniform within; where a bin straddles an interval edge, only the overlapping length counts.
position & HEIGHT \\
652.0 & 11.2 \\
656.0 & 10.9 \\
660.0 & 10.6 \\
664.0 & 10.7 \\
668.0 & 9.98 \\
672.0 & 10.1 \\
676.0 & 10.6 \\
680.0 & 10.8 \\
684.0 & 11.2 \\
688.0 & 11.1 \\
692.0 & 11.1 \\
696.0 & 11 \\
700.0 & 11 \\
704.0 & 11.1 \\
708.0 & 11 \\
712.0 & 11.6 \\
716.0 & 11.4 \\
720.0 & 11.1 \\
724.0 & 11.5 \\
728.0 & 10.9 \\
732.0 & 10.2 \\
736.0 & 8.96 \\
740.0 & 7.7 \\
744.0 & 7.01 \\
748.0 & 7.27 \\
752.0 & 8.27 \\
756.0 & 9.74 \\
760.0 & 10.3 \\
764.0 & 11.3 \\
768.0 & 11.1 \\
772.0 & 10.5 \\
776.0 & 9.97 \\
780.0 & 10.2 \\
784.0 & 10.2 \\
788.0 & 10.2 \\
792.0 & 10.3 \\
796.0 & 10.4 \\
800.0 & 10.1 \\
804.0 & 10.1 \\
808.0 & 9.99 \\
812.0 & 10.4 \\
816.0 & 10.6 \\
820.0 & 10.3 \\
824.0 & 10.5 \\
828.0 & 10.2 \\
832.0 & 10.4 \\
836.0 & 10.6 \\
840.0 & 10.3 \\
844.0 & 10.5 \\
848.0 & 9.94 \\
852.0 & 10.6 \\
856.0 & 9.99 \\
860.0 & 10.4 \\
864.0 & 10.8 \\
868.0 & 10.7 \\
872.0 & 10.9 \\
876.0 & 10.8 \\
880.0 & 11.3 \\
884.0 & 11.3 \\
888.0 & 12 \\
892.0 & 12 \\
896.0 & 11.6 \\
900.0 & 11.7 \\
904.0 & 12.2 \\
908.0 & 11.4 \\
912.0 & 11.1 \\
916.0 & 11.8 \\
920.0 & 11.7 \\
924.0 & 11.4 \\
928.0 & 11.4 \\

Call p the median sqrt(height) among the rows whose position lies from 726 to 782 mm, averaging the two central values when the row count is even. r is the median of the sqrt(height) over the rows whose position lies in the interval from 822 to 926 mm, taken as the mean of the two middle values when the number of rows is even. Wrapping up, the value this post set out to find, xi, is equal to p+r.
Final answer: 6.47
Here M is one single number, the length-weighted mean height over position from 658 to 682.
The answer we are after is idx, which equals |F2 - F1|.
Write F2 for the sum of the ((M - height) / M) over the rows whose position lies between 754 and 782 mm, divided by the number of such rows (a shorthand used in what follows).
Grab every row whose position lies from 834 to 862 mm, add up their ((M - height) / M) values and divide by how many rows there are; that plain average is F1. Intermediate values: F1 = 0.0125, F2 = 0.00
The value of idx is 0.011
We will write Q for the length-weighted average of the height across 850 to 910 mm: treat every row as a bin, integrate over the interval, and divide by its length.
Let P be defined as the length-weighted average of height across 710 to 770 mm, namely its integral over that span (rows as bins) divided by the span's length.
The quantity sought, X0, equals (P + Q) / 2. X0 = 10.5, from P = 9.9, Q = 11.18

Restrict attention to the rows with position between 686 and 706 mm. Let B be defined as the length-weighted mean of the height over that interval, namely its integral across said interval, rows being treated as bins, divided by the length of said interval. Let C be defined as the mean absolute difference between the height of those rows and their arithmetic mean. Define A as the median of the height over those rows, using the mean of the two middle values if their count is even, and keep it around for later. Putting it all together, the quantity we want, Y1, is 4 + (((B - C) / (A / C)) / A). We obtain 4.00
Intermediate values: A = 11.1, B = 11.1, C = 0.05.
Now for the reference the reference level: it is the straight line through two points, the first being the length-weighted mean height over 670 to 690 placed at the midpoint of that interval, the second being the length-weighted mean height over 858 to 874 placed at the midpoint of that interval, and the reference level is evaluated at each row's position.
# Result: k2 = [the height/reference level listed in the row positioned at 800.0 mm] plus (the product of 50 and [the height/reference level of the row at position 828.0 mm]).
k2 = 48.6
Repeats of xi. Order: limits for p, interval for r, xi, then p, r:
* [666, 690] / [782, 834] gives 6.48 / 3.27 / 3.209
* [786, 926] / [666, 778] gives 6.55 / 3.26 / 3.294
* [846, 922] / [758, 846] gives 6.57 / 3.36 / 3.209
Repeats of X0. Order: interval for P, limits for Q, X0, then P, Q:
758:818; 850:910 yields 10.8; 10.4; 11.18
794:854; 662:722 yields 10.6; 10.3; 10.92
